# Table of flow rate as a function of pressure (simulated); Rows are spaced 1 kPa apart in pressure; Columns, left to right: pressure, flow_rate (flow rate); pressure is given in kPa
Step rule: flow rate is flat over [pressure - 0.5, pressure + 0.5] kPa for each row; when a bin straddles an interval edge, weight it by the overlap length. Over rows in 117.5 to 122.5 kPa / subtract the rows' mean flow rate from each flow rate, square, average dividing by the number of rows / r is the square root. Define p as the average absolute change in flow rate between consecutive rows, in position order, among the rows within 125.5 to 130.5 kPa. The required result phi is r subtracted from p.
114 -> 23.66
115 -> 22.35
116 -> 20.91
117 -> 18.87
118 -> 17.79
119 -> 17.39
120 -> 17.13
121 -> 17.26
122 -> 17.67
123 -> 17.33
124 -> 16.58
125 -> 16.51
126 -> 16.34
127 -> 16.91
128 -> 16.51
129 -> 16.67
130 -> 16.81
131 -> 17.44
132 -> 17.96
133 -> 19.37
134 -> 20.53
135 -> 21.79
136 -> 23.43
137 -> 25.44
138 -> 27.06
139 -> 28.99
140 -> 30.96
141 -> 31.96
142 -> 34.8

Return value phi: 0.1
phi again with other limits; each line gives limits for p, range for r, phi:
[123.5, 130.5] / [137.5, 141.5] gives -1.6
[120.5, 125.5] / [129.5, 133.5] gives -0.6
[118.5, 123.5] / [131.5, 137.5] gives -2.2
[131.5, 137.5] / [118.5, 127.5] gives 1.1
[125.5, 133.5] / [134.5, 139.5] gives -2.0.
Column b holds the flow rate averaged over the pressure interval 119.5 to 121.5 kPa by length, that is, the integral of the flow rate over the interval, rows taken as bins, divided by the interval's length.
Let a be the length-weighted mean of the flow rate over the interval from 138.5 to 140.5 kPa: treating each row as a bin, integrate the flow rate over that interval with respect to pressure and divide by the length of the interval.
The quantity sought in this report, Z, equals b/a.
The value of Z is 0.57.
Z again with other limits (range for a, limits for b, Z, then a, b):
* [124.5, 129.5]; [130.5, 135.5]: 1.17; 16.6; 19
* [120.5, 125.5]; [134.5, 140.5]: 1.54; 17.1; 26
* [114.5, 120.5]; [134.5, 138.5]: 1.28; 19.1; 24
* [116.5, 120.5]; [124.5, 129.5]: 0.93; 17.8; 17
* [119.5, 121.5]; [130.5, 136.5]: 1.17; 17.2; 20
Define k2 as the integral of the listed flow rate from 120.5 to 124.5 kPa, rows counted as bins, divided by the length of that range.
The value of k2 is 17.2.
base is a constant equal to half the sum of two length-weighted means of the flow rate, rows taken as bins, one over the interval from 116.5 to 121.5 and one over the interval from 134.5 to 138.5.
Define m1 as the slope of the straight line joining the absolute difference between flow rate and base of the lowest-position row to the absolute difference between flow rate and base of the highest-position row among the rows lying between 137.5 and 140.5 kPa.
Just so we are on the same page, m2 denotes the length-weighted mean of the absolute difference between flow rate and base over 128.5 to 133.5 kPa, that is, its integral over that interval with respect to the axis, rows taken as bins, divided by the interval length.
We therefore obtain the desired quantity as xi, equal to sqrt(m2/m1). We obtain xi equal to 1.3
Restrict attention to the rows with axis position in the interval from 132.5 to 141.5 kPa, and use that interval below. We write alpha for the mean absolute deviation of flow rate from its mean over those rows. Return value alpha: 3.8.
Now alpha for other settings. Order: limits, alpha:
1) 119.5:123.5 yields 0.2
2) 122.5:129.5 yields 0.2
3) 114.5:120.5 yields 1.7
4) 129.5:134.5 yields 1.2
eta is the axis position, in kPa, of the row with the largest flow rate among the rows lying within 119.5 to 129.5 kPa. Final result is 122 kPa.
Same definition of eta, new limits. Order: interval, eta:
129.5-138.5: 138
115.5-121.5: 116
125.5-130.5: 127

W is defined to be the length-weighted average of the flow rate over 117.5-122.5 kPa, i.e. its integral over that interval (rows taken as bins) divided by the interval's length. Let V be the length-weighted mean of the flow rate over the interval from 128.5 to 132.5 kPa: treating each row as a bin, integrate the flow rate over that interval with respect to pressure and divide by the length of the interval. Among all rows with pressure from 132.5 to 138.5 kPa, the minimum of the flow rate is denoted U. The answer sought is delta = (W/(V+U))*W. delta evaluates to 8.3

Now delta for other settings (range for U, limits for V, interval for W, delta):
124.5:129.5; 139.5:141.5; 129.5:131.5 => 6.1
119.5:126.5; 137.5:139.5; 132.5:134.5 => 9.0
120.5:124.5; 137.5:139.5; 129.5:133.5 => 7.2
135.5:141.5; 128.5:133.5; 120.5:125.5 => 7.1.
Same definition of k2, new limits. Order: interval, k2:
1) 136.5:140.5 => 28.1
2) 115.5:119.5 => 18.7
